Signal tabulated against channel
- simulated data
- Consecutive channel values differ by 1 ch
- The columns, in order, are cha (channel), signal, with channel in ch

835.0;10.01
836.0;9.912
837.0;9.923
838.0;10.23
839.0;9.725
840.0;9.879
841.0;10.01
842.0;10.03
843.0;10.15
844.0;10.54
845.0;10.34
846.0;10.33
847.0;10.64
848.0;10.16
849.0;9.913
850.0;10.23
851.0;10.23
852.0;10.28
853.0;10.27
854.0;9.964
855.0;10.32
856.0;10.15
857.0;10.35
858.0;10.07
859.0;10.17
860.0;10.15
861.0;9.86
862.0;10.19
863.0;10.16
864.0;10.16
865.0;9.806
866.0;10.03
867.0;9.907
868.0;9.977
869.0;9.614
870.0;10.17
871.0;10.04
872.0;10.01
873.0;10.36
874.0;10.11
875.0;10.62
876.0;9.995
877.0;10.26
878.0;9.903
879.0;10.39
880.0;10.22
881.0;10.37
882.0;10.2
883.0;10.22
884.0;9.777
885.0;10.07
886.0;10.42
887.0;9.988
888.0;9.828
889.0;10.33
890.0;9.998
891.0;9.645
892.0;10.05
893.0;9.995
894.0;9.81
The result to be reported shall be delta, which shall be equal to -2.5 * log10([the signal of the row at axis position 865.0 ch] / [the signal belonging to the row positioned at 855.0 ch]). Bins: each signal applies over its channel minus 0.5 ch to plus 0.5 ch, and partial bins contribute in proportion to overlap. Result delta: 0.06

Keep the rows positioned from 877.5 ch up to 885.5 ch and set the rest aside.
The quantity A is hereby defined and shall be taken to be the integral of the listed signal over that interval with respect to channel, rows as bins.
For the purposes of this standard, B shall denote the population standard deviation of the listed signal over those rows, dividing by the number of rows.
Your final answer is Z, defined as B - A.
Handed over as -81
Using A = 81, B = 0.20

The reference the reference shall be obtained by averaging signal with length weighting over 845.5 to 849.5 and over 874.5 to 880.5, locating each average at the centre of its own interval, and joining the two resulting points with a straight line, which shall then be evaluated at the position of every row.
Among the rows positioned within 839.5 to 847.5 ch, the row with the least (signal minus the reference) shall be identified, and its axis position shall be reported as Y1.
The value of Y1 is 840.0 ch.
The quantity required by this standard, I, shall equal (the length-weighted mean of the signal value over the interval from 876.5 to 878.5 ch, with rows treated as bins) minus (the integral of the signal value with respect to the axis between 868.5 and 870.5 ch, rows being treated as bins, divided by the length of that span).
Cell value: 0.19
